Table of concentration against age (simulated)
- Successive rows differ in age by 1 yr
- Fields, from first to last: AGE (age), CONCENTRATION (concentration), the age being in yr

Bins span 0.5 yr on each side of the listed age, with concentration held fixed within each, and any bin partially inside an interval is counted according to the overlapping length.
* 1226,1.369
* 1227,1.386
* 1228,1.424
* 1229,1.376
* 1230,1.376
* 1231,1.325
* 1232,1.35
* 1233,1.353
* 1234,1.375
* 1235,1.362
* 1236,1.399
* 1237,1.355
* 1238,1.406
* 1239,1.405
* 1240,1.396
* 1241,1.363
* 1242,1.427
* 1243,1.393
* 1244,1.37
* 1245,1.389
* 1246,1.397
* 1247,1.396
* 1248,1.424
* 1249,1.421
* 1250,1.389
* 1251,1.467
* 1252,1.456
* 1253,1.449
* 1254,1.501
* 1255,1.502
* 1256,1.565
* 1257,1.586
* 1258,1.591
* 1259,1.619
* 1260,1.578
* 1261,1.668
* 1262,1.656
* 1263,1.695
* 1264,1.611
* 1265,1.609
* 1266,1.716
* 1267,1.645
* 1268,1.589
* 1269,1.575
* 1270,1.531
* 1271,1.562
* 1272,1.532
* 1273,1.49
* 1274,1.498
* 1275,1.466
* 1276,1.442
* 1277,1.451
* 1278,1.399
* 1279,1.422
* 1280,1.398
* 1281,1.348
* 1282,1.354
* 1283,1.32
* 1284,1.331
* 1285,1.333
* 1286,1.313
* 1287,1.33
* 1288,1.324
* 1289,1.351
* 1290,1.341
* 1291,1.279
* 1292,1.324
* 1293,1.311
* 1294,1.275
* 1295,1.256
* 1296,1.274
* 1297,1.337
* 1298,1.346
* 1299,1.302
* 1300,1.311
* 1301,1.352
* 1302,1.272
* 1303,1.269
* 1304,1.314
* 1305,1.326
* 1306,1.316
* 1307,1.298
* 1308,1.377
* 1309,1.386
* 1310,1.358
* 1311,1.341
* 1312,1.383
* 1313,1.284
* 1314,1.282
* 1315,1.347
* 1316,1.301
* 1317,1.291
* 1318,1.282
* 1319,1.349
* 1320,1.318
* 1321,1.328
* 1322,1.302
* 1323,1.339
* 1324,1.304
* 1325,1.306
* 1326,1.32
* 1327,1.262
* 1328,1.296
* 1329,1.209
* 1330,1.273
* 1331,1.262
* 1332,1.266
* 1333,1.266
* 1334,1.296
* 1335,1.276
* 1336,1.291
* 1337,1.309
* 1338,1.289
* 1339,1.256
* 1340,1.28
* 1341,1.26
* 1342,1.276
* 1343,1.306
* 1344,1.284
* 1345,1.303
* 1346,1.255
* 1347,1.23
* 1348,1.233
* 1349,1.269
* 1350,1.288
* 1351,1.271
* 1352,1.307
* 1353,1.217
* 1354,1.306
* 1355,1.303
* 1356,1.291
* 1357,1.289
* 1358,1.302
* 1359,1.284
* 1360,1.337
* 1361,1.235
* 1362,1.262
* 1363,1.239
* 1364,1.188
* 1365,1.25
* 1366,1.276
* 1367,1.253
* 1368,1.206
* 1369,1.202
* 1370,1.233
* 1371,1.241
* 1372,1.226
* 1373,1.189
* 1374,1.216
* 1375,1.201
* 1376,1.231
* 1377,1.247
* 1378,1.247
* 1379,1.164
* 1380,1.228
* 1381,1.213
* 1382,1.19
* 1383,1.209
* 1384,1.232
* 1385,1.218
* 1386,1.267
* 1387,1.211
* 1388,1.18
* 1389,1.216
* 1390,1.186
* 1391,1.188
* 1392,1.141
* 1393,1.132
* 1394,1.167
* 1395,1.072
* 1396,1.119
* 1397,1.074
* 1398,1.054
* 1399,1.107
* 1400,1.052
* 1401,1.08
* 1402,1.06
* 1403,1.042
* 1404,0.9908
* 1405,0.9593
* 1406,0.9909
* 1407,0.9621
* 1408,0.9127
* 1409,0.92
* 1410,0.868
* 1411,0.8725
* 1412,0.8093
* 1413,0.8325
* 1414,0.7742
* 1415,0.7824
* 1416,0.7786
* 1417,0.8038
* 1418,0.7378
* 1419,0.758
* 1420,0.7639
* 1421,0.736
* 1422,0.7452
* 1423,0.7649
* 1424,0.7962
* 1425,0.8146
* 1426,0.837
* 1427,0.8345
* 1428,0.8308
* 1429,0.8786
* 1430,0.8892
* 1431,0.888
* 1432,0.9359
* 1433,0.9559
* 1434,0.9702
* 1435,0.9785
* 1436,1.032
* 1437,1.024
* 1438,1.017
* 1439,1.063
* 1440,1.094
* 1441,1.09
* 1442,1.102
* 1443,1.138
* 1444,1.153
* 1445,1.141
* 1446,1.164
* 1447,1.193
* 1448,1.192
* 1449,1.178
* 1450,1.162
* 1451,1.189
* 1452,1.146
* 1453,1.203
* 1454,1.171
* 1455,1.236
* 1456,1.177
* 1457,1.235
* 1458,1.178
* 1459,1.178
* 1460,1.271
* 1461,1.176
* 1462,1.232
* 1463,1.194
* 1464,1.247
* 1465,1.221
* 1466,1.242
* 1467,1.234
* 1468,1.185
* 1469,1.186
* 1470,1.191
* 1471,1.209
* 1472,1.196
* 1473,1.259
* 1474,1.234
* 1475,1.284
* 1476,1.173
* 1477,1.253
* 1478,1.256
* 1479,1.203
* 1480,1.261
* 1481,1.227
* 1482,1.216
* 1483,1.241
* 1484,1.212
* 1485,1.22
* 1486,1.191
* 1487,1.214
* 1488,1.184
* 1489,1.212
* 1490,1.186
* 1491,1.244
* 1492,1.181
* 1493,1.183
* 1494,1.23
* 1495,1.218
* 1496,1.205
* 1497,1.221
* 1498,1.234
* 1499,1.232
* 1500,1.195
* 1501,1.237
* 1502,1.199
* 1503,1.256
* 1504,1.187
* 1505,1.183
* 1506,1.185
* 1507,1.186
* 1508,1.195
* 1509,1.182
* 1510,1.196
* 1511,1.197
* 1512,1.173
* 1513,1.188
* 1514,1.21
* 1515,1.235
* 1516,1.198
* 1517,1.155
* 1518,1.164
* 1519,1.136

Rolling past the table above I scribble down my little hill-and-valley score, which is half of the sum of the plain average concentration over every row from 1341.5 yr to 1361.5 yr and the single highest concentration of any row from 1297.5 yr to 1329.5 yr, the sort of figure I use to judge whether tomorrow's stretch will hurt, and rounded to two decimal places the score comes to 1.33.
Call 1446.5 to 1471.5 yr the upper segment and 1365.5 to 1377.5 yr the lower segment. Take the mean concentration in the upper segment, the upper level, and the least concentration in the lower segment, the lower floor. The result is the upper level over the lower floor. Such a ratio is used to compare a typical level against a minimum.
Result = 1.01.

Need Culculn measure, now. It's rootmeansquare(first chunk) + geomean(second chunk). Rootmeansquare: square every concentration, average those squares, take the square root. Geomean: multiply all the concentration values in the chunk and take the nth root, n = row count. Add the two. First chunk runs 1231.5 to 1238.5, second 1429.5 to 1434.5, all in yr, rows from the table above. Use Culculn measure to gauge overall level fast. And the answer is 2.3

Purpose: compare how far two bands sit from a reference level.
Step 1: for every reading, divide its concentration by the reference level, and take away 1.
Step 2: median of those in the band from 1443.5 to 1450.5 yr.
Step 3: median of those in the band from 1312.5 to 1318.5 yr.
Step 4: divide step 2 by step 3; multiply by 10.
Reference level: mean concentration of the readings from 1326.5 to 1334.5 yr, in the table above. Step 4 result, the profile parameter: -48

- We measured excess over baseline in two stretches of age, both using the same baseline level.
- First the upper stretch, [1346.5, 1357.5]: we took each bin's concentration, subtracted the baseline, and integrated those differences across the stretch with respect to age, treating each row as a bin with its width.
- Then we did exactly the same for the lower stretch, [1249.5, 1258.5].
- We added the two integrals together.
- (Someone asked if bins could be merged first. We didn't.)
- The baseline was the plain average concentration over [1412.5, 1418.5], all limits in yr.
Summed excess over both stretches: 12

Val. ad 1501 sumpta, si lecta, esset 1.237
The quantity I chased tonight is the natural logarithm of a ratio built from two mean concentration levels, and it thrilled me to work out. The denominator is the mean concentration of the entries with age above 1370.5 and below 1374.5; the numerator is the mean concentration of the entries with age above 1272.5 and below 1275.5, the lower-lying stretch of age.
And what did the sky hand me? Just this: 0.20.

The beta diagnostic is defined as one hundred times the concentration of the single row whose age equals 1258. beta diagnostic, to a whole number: 159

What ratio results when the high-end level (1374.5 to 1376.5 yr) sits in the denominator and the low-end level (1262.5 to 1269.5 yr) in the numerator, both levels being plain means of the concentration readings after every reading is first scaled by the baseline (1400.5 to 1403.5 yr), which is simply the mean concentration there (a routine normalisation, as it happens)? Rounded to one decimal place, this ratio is 1.3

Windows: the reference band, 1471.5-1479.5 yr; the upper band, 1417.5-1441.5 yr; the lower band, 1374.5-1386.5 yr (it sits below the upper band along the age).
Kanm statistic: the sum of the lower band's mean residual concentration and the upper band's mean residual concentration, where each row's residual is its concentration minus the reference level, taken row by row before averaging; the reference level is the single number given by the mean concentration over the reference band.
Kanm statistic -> -0.35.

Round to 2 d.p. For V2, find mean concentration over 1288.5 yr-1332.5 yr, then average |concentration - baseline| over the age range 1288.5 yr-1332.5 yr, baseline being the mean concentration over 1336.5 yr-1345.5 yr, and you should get 0.04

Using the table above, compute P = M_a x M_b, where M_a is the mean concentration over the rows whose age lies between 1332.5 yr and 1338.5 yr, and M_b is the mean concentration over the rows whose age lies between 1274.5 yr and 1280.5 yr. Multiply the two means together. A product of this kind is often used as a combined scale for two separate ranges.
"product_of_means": 1.8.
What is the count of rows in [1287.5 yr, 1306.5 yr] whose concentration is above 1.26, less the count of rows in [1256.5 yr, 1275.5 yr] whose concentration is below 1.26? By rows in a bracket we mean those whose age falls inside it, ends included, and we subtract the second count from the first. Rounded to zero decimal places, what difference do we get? 18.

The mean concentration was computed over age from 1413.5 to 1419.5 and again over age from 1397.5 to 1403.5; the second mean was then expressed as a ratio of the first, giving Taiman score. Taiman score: 1.38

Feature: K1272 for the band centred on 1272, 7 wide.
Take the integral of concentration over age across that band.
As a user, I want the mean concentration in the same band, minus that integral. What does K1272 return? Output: -9.1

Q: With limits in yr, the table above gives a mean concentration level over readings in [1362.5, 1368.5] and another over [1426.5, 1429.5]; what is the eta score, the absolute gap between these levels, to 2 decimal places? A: 0.39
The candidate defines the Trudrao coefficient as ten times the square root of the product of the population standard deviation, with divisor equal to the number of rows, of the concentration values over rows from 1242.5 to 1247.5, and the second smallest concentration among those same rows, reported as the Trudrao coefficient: 1.17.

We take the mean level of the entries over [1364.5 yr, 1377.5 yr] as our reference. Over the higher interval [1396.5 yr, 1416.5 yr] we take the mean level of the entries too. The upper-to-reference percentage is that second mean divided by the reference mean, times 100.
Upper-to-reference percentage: 77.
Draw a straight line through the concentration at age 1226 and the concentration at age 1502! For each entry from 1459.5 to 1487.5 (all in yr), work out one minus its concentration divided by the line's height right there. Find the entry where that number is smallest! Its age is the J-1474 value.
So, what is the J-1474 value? 1475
